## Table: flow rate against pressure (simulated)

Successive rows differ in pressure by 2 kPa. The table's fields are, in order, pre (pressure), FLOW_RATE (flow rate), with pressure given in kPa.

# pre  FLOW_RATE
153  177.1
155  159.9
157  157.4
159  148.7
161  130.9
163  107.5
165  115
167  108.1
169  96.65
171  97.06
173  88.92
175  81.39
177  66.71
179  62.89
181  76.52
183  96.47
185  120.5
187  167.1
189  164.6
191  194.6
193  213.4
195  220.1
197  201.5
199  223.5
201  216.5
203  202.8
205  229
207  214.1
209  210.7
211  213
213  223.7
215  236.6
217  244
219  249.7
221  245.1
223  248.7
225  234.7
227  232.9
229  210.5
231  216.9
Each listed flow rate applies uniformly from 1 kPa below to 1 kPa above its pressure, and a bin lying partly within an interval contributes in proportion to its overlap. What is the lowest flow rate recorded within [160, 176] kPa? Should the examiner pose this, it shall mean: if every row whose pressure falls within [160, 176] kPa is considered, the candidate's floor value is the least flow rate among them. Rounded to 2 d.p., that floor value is 81.39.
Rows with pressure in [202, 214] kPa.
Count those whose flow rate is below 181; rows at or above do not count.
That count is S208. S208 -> 0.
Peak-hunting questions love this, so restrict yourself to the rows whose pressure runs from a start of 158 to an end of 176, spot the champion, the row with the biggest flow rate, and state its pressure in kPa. 159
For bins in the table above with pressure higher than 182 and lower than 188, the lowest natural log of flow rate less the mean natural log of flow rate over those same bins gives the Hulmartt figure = -0.257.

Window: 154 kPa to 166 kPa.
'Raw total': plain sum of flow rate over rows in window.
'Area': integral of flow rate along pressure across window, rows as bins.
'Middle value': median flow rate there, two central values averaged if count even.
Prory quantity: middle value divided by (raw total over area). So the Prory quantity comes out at 280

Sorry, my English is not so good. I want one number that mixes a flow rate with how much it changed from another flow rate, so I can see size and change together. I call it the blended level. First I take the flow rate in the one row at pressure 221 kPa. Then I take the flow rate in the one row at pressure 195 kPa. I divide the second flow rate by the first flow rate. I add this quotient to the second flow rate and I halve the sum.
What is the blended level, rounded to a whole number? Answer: 110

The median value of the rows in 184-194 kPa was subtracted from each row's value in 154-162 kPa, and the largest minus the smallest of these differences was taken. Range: 29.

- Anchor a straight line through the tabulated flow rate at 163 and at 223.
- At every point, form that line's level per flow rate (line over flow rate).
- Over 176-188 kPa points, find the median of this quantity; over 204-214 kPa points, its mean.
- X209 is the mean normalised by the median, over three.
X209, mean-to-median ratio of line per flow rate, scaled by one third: 0.19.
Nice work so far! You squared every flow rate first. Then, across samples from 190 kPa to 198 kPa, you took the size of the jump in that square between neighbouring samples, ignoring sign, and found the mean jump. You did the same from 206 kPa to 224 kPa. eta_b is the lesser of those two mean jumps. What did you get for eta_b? 2932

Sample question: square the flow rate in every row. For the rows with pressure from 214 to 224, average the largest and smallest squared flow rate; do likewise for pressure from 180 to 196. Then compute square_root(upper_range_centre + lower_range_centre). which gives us 294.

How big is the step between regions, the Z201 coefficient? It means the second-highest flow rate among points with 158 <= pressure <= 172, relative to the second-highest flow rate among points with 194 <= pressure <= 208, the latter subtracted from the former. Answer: -93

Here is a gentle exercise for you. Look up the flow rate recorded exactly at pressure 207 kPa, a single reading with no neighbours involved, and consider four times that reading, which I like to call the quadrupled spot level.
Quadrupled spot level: 856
